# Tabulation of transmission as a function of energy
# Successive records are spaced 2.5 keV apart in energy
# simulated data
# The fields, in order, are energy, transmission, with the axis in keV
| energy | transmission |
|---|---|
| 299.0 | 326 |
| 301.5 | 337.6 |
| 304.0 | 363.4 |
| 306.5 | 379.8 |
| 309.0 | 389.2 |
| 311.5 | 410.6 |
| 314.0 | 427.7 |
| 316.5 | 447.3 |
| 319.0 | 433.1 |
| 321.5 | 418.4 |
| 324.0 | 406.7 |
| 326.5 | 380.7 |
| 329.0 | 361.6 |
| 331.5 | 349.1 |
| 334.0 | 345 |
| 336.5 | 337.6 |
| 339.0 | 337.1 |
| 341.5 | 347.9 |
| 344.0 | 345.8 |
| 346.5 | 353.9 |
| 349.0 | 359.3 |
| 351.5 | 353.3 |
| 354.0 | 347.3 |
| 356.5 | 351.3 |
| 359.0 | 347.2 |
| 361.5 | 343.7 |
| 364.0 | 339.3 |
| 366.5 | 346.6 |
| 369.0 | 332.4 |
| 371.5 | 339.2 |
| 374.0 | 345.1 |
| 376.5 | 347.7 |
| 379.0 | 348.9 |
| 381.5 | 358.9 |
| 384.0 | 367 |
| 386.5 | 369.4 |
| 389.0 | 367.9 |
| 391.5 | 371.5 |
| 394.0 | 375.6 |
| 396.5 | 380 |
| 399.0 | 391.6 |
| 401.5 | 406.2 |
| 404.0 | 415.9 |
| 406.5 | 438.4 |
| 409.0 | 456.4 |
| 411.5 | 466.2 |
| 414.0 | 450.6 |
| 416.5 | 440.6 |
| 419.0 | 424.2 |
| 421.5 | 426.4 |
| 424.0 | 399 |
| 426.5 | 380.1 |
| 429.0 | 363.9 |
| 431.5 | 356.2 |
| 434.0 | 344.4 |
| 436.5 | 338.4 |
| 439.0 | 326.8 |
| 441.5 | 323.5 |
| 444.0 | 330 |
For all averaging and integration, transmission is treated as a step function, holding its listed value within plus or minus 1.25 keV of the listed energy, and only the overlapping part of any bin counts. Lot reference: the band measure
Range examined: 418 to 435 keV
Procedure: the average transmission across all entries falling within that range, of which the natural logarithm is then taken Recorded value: 5.95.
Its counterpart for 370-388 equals 5.87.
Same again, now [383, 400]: 5.93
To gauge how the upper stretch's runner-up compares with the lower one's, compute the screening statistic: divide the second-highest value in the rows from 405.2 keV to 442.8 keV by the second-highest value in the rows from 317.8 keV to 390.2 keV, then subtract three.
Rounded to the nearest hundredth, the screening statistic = -1.91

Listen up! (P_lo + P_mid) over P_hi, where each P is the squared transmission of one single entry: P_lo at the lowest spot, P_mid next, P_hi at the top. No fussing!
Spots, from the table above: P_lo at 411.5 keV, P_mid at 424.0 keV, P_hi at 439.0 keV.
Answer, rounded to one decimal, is 3.5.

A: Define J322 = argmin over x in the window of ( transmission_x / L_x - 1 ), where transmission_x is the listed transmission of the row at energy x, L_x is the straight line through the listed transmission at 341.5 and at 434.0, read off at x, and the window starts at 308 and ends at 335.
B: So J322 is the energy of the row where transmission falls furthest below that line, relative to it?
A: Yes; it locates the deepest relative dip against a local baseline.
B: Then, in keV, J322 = 334.0 keV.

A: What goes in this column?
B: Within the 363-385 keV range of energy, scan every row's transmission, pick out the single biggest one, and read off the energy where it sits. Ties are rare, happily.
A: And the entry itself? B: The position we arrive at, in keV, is 384.0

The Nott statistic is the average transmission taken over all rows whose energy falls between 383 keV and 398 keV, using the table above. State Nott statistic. 372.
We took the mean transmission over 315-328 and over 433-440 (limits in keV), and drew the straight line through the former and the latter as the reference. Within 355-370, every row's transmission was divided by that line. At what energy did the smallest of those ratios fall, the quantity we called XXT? 369.0 keV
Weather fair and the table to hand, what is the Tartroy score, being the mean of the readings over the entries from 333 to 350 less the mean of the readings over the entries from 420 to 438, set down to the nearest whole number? -26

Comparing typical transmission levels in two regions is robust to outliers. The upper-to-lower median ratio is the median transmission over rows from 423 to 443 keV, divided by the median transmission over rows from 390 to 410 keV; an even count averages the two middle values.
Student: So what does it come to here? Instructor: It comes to 0.88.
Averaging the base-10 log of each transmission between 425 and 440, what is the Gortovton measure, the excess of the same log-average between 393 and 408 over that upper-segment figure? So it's 0.057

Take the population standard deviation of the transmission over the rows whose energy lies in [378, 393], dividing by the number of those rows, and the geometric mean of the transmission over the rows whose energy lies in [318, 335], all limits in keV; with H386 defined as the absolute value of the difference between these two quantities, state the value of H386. 376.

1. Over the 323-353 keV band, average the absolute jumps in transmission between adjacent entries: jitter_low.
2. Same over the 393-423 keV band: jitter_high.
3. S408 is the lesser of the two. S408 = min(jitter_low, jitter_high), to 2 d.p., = 9.27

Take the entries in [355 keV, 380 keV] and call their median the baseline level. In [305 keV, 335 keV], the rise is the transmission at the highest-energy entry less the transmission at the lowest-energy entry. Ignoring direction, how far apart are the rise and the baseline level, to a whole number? 381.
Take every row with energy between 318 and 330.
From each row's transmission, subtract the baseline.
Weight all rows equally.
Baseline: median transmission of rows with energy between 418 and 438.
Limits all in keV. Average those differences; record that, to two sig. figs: 28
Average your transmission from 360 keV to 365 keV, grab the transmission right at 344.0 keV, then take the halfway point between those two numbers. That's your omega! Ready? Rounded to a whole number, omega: 344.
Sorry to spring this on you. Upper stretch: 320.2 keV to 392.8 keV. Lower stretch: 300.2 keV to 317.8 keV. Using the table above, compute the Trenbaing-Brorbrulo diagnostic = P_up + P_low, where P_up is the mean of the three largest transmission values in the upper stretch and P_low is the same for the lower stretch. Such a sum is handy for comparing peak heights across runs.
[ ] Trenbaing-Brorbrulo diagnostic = 830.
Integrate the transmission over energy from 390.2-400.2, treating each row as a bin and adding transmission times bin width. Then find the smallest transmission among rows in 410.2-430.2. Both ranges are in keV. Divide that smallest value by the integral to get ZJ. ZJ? 0.096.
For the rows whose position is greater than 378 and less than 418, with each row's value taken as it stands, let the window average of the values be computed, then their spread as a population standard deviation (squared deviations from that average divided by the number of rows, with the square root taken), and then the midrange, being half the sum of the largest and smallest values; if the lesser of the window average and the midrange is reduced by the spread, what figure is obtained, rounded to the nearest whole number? 363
